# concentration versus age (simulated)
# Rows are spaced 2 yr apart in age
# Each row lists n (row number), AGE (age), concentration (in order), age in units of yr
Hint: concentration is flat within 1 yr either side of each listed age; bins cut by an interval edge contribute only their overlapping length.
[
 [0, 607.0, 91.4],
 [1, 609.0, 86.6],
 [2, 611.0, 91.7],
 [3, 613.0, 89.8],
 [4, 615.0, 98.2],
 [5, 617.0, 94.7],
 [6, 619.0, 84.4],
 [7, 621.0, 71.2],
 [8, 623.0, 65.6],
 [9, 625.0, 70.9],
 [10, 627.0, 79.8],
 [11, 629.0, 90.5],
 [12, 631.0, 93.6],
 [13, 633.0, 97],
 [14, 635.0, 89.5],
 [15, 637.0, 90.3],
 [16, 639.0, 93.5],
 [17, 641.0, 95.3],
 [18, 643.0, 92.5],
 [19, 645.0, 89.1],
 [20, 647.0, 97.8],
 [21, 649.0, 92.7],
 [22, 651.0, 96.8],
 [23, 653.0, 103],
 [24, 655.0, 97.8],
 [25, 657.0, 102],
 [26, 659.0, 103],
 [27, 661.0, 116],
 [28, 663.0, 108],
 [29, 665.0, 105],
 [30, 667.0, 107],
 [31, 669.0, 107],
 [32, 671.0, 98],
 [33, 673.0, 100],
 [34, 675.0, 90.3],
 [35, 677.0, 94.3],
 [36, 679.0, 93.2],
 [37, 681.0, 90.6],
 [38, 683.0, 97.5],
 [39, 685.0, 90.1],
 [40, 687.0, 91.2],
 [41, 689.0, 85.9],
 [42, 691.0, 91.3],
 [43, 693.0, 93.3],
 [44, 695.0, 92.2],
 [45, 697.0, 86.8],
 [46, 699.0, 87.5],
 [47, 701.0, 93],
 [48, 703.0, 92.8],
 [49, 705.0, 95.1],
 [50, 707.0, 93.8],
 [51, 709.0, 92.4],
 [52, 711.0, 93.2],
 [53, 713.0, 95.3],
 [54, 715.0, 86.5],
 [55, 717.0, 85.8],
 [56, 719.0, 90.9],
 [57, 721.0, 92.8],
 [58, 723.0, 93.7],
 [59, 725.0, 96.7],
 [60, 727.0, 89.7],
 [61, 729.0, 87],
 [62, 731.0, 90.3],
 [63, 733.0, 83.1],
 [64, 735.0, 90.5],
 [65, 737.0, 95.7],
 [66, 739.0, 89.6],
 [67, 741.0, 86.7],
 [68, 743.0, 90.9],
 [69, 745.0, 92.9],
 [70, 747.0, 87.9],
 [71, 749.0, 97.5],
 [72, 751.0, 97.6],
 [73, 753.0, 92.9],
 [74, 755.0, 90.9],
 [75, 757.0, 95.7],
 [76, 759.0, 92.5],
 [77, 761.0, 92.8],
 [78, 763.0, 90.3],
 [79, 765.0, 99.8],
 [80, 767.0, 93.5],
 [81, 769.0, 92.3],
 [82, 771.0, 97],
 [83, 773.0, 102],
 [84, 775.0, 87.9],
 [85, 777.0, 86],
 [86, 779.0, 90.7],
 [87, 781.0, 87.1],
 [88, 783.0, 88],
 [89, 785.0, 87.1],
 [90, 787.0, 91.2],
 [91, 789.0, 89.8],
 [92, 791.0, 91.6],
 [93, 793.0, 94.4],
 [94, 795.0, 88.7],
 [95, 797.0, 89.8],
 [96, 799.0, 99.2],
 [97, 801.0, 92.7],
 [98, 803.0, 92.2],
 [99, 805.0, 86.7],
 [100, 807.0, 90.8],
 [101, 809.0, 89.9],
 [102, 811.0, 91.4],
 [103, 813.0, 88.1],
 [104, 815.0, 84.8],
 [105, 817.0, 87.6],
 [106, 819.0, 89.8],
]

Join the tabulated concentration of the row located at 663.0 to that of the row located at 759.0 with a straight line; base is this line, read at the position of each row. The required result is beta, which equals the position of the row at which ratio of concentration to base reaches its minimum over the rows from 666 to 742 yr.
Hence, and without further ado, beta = 689.0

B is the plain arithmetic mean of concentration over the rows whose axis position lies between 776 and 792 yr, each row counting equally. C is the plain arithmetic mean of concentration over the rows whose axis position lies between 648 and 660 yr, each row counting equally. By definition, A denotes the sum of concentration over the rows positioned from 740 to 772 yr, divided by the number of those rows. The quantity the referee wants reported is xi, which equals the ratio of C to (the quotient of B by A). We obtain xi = 104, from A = 93.2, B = 89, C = 99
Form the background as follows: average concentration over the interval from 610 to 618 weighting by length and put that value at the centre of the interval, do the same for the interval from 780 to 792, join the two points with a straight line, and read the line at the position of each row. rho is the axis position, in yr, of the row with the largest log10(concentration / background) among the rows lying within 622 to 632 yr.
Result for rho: 631.0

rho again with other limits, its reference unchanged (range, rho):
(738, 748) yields 745.0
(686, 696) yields 693.0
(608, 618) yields 615.0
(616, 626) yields 617.0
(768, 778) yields 773.0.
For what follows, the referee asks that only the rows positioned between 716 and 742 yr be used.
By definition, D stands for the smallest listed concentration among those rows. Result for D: 83.1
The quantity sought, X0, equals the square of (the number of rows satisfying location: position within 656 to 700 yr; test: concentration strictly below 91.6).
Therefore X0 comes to 64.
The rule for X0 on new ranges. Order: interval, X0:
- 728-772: 100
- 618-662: 81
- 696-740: 121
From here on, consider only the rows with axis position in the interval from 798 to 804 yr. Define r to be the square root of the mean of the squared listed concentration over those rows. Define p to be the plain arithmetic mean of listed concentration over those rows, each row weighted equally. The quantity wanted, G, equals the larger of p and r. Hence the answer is 95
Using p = 95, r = 94.8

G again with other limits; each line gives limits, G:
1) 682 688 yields 93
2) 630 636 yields 93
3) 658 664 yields 109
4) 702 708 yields 94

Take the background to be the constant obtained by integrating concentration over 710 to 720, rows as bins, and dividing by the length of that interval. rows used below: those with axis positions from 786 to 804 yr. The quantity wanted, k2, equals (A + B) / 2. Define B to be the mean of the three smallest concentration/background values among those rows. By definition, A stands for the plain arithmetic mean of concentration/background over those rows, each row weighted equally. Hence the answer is 1.01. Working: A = 1.02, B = 0.99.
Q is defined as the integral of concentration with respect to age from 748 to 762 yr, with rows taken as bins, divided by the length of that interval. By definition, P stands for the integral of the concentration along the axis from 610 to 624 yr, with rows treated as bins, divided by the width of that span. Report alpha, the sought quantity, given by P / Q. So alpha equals 0.90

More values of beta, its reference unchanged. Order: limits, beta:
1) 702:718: 717.0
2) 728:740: 733.0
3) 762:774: 763.0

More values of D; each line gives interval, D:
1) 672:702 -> 85.9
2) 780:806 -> 86.7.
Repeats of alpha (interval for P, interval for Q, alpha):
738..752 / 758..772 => 0.98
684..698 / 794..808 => 0.99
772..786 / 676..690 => 0.98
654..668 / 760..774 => 1.11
